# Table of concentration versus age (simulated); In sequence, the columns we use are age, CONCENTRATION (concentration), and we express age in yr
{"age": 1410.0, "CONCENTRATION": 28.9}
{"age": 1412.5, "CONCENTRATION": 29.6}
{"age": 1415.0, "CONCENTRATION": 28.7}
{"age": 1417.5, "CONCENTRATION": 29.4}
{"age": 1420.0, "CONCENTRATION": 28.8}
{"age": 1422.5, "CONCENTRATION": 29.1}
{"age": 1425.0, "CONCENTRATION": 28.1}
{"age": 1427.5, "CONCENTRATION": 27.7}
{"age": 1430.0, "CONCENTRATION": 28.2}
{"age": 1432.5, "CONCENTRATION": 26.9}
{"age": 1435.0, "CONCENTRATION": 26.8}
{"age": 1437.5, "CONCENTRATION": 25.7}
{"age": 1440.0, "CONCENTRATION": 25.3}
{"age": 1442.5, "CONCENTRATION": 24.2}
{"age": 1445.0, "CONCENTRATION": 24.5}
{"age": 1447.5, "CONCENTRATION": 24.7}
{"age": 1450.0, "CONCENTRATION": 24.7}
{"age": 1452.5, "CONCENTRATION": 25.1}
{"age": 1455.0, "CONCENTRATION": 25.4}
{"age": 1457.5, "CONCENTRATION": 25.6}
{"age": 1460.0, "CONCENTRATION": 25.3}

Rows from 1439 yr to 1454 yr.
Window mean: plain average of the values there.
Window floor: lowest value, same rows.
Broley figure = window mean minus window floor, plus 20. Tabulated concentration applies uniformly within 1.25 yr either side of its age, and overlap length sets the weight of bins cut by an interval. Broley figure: 20.6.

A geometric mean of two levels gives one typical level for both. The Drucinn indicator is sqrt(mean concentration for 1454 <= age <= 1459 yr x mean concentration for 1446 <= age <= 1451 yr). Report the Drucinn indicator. 25.1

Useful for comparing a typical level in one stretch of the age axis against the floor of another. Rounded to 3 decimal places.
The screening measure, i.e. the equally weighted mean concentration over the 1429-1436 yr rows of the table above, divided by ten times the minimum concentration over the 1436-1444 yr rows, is 0.113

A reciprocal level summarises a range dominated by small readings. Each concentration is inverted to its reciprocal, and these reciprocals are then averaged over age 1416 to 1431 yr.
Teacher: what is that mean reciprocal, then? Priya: 0.0350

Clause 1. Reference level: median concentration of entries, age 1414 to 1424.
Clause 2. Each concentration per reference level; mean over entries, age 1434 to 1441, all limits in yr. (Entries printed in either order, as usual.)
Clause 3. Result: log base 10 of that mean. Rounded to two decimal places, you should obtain -0.05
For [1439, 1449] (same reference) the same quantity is -0.07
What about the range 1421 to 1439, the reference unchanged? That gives -0.02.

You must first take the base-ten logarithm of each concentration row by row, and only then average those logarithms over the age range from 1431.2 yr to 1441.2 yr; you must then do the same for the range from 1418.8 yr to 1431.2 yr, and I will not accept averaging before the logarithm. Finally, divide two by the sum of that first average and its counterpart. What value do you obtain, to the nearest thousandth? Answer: 0.697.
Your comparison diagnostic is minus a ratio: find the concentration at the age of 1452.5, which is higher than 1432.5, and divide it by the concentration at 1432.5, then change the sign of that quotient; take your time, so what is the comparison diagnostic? -0.93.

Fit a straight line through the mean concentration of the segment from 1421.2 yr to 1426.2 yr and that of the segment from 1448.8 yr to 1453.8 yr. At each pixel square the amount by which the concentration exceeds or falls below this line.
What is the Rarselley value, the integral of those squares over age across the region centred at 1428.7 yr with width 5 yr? 0.9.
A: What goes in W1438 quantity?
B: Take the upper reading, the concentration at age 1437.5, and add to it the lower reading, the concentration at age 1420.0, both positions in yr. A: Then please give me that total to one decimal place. 54.5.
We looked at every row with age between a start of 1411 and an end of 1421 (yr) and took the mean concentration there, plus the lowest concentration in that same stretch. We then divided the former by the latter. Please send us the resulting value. 1.01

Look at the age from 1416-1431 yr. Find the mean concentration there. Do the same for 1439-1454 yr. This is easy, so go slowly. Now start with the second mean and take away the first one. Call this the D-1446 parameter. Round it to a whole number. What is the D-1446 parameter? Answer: -4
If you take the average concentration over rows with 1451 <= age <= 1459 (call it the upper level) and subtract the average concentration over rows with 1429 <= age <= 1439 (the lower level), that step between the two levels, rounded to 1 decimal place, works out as -1.5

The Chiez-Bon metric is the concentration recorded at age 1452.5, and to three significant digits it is 25.1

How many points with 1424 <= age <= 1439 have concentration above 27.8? 2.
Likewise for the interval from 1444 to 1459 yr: 0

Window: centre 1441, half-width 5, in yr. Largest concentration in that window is 25.7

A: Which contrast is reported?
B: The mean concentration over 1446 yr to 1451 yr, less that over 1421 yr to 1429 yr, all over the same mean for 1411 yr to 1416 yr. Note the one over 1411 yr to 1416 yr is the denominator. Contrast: -0.12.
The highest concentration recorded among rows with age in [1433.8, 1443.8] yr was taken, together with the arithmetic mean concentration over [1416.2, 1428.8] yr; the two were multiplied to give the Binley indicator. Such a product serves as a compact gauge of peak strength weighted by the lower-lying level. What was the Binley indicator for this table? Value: 767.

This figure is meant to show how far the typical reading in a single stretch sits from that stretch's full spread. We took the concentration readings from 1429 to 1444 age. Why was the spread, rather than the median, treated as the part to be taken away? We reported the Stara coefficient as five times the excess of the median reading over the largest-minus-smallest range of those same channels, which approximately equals 111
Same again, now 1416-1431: 134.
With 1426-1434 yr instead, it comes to 132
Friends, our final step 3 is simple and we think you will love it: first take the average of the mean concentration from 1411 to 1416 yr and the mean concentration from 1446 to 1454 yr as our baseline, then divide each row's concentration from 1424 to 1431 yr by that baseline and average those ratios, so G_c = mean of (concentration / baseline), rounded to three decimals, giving 1.037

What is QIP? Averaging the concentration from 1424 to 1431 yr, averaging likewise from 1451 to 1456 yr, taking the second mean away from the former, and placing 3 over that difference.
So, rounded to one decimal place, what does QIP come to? 1.1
